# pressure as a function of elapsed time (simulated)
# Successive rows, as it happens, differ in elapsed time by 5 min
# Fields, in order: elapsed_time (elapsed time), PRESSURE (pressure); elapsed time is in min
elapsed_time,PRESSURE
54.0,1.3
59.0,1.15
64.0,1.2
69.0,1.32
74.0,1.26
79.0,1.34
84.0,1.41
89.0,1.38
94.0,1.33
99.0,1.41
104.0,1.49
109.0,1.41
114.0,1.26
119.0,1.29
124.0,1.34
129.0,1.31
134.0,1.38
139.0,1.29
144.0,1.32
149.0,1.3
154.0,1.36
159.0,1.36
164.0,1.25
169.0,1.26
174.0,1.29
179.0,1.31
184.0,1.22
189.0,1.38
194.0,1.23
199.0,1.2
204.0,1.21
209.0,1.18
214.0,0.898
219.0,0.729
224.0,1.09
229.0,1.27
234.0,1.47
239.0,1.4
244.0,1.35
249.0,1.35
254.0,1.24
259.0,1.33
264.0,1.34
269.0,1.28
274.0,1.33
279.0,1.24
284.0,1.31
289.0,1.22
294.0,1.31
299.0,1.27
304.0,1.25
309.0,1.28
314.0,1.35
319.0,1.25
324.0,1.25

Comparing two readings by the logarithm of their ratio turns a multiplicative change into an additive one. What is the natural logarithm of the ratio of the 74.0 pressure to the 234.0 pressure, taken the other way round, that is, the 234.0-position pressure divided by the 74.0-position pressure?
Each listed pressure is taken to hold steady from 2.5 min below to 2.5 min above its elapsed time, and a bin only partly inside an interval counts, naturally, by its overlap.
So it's 0.15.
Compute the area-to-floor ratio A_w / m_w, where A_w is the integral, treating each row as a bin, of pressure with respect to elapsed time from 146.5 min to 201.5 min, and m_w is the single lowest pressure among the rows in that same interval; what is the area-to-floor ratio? 59.0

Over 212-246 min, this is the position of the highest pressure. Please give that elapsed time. 234.0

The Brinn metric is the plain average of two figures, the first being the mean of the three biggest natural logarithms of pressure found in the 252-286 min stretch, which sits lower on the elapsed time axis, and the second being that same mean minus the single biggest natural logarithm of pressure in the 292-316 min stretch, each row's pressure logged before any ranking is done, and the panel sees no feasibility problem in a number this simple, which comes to 0.138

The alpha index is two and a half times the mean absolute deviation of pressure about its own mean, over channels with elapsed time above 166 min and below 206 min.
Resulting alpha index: 0.120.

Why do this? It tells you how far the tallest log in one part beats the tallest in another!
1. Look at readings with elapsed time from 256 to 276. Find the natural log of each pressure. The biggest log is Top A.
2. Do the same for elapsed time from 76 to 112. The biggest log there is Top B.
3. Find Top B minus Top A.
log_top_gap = 0.11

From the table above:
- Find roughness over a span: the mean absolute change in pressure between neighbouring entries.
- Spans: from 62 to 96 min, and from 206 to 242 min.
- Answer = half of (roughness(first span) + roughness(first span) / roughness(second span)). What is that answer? 0.2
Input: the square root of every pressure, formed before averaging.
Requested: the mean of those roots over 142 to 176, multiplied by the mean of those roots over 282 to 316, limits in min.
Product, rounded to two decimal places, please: 1.29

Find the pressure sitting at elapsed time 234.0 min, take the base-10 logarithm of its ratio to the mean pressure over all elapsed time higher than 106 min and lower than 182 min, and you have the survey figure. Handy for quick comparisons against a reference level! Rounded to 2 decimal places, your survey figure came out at 0.05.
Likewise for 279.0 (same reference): -0.03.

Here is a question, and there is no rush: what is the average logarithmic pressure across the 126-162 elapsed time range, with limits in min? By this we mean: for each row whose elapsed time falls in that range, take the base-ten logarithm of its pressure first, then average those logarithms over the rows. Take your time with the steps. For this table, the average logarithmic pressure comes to 0.124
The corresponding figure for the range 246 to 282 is 0.114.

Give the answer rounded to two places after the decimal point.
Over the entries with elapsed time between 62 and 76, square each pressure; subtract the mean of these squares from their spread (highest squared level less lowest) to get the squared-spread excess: -1.29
